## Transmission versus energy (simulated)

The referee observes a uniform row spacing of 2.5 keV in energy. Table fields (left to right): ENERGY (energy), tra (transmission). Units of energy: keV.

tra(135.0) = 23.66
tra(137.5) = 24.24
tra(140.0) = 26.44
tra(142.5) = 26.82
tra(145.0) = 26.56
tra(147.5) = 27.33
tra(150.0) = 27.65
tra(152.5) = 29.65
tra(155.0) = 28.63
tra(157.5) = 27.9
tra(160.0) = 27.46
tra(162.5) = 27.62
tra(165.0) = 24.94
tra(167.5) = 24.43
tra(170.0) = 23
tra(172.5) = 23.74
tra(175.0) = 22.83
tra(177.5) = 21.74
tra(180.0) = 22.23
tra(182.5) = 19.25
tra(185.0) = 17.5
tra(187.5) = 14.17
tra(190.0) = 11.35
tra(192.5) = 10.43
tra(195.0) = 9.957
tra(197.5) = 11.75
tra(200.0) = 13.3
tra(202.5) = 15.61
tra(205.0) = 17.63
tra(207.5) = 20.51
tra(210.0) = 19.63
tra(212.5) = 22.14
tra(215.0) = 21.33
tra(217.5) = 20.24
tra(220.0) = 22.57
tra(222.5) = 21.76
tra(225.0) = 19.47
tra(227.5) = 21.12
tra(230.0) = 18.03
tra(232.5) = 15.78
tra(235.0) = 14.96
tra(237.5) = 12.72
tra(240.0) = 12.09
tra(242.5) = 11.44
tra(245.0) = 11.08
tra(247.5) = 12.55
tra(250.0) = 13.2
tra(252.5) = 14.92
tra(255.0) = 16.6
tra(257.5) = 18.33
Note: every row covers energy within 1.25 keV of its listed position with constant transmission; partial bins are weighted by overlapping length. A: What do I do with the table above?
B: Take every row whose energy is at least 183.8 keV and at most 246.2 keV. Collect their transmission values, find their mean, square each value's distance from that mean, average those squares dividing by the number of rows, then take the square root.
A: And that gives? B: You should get 4.1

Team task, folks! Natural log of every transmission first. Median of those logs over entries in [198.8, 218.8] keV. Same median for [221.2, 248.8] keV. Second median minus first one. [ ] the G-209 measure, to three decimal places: -0.287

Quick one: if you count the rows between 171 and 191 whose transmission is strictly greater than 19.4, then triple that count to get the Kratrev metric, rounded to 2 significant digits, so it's 12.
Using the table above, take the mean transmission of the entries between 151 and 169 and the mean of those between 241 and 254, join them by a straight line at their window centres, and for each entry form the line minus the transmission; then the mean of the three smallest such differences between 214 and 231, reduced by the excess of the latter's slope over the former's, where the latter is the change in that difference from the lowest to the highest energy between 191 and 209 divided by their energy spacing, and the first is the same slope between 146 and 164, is -4.5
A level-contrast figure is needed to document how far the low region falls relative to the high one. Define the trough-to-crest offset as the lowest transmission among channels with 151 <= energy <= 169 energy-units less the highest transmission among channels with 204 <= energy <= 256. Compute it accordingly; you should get 2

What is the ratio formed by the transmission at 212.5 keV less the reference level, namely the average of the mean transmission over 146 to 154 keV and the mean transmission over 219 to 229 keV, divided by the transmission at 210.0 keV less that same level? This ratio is 0.5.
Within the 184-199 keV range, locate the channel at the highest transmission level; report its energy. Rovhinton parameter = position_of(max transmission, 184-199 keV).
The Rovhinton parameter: 185.0 keV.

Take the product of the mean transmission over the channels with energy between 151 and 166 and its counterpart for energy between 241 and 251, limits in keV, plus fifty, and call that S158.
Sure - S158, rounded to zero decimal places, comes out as 384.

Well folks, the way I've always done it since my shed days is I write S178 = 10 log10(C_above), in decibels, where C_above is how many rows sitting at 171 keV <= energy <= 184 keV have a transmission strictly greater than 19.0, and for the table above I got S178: 7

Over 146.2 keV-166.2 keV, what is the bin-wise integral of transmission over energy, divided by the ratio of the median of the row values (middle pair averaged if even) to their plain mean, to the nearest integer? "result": 553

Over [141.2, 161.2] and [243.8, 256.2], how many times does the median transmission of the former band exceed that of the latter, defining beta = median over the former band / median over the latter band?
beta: 2.1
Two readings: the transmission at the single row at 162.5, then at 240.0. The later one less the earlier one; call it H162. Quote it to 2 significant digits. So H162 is -16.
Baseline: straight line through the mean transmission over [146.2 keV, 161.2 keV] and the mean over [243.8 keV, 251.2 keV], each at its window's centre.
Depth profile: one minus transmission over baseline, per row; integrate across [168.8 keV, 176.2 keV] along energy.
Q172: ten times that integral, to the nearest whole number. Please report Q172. 5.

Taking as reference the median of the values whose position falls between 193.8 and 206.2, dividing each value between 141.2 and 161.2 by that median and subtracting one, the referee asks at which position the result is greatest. 152.5 keV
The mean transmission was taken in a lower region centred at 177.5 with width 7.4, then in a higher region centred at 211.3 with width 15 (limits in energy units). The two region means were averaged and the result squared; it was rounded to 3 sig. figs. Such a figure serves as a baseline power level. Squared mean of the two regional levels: 452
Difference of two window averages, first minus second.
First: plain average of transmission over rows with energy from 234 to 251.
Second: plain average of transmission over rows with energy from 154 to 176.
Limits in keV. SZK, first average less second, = -13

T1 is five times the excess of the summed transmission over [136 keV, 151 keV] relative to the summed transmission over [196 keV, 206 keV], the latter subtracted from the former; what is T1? 504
